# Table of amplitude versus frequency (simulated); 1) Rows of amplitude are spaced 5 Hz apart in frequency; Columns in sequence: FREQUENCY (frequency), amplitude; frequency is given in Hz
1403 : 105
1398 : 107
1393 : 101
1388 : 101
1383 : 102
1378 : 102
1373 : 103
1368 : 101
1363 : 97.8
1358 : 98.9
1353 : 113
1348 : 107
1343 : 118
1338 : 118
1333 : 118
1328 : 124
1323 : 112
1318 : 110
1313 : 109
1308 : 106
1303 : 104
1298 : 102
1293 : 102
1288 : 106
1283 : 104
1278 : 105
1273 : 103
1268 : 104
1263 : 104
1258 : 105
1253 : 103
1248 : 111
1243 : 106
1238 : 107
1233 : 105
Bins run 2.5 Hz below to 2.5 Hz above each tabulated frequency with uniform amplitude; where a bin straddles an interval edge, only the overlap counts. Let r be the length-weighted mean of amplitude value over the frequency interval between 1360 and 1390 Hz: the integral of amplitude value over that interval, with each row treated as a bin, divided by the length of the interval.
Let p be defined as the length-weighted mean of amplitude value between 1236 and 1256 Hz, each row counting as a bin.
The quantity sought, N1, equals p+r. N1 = 208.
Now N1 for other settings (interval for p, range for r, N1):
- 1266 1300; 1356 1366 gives 202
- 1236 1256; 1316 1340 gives 223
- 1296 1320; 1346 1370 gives 210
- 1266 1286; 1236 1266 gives 210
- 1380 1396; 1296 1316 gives 207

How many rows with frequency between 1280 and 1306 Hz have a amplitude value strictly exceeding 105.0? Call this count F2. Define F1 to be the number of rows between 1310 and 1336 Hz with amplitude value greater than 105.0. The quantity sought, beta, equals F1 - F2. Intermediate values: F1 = 5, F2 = 1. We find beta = 4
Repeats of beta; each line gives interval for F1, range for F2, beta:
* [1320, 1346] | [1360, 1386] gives 5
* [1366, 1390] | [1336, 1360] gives -4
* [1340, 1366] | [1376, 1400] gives 2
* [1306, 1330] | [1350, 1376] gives 4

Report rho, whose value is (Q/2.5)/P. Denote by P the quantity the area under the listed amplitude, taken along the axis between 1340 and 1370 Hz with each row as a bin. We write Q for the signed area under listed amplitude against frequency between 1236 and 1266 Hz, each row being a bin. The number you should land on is 0.399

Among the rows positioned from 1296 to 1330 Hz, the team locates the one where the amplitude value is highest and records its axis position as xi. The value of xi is 1328 Hz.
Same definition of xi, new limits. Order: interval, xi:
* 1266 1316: 1313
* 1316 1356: 1328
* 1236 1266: 1248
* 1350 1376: 1353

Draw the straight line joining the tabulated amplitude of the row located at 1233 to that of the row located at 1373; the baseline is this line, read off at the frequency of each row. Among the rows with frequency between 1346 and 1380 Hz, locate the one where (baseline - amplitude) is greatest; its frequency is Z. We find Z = 1363 Hz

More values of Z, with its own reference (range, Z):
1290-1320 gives 1293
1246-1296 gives 1293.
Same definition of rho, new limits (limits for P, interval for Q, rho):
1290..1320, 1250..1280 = 0.395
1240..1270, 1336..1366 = 0.411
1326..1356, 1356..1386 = 0.348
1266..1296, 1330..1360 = 0.433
